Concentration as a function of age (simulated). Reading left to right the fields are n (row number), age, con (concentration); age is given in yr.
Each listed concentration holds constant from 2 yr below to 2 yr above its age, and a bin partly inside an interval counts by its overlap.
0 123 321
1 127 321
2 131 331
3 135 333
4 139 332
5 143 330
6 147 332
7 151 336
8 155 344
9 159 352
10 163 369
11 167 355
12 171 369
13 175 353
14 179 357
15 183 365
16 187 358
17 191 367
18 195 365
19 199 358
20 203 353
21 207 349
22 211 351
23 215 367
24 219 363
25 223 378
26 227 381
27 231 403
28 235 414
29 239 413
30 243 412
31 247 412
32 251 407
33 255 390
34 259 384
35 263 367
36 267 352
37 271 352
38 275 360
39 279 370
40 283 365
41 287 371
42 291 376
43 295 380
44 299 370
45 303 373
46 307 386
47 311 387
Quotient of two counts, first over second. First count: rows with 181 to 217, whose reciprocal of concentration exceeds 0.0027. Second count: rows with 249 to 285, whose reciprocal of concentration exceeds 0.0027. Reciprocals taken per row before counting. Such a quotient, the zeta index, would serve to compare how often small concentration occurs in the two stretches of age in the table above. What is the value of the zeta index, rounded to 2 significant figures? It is 1.5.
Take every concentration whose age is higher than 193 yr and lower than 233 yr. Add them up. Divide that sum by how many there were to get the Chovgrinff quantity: 367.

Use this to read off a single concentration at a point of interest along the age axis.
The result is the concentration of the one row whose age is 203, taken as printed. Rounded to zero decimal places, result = 353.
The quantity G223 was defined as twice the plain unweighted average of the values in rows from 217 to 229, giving 748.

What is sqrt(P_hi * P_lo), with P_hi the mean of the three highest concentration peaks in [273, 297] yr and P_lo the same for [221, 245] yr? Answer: 394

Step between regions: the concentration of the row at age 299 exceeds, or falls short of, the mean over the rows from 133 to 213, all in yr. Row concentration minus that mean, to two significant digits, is 19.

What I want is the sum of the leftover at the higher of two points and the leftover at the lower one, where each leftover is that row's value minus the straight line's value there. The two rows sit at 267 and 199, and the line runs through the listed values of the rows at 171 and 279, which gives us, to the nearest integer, -29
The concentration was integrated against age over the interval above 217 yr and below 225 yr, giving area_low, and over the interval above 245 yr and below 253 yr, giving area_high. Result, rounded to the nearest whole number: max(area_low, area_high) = 3276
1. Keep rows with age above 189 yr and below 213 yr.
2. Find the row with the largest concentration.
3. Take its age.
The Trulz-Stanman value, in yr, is 191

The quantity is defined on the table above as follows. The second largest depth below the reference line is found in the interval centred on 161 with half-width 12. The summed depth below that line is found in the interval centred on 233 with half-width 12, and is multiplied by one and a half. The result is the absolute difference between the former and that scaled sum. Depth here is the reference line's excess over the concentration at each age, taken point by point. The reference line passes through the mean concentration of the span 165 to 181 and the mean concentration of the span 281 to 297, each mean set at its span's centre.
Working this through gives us 320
